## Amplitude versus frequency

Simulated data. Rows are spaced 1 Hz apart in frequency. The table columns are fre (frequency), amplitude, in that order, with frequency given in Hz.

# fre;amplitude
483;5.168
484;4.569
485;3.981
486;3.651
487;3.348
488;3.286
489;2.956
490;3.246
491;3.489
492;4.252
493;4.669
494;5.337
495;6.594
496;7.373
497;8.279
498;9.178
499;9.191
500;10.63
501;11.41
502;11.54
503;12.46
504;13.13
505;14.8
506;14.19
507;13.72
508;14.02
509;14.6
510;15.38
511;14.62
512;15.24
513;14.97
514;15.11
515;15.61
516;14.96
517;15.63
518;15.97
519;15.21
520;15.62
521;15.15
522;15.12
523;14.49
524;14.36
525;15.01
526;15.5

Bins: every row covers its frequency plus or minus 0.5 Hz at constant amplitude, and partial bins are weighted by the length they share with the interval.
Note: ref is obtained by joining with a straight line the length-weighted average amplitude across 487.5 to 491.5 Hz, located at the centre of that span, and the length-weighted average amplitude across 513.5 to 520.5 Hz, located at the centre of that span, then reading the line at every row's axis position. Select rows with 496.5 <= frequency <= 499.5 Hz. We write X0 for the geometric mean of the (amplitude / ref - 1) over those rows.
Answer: 0.26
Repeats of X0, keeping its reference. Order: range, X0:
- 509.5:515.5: 0.12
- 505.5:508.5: 0.27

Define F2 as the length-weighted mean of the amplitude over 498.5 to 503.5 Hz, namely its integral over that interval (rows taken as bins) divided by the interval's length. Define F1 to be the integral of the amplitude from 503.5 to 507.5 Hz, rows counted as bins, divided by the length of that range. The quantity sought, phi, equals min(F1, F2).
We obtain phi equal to 11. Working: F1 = 14.0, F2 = 11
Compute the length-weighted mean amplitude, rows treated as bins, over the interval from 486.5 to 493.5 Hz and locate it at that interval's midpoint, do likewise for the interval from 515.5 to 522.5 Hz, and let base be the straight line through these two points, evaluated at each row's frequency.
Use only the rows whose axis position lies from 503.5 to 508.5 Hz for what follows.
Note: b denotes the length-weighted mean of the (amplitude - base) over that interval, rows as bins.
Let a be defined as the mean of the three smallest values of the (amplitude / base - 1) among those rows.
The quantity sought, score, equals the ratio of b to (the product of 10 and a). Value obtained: 1.17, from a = 0.3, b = 3.9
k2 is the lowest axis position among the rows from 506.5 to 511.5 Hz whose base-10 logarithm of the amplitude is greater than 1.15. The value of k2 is 509 Hz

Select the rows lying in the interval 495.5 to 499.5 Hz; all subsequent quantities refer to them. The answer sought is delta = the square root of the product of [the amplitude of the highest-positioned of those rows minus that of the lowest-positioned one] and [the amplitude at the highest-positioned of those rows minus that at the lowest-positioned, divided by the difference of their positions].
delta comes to 1.0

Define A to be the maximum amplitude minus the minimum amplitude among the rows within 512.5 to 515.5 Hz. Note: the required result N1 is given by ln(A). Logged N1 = -0.4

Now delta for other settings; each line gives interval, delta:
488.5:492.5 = 0.7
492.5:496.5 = 1.6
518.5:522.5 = 0.1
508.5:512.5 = 0.4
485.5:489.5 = 0.4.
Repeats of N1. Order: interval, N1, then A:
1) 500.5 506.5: 1.2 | 3.4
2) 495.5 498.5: 0.6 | 1.8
